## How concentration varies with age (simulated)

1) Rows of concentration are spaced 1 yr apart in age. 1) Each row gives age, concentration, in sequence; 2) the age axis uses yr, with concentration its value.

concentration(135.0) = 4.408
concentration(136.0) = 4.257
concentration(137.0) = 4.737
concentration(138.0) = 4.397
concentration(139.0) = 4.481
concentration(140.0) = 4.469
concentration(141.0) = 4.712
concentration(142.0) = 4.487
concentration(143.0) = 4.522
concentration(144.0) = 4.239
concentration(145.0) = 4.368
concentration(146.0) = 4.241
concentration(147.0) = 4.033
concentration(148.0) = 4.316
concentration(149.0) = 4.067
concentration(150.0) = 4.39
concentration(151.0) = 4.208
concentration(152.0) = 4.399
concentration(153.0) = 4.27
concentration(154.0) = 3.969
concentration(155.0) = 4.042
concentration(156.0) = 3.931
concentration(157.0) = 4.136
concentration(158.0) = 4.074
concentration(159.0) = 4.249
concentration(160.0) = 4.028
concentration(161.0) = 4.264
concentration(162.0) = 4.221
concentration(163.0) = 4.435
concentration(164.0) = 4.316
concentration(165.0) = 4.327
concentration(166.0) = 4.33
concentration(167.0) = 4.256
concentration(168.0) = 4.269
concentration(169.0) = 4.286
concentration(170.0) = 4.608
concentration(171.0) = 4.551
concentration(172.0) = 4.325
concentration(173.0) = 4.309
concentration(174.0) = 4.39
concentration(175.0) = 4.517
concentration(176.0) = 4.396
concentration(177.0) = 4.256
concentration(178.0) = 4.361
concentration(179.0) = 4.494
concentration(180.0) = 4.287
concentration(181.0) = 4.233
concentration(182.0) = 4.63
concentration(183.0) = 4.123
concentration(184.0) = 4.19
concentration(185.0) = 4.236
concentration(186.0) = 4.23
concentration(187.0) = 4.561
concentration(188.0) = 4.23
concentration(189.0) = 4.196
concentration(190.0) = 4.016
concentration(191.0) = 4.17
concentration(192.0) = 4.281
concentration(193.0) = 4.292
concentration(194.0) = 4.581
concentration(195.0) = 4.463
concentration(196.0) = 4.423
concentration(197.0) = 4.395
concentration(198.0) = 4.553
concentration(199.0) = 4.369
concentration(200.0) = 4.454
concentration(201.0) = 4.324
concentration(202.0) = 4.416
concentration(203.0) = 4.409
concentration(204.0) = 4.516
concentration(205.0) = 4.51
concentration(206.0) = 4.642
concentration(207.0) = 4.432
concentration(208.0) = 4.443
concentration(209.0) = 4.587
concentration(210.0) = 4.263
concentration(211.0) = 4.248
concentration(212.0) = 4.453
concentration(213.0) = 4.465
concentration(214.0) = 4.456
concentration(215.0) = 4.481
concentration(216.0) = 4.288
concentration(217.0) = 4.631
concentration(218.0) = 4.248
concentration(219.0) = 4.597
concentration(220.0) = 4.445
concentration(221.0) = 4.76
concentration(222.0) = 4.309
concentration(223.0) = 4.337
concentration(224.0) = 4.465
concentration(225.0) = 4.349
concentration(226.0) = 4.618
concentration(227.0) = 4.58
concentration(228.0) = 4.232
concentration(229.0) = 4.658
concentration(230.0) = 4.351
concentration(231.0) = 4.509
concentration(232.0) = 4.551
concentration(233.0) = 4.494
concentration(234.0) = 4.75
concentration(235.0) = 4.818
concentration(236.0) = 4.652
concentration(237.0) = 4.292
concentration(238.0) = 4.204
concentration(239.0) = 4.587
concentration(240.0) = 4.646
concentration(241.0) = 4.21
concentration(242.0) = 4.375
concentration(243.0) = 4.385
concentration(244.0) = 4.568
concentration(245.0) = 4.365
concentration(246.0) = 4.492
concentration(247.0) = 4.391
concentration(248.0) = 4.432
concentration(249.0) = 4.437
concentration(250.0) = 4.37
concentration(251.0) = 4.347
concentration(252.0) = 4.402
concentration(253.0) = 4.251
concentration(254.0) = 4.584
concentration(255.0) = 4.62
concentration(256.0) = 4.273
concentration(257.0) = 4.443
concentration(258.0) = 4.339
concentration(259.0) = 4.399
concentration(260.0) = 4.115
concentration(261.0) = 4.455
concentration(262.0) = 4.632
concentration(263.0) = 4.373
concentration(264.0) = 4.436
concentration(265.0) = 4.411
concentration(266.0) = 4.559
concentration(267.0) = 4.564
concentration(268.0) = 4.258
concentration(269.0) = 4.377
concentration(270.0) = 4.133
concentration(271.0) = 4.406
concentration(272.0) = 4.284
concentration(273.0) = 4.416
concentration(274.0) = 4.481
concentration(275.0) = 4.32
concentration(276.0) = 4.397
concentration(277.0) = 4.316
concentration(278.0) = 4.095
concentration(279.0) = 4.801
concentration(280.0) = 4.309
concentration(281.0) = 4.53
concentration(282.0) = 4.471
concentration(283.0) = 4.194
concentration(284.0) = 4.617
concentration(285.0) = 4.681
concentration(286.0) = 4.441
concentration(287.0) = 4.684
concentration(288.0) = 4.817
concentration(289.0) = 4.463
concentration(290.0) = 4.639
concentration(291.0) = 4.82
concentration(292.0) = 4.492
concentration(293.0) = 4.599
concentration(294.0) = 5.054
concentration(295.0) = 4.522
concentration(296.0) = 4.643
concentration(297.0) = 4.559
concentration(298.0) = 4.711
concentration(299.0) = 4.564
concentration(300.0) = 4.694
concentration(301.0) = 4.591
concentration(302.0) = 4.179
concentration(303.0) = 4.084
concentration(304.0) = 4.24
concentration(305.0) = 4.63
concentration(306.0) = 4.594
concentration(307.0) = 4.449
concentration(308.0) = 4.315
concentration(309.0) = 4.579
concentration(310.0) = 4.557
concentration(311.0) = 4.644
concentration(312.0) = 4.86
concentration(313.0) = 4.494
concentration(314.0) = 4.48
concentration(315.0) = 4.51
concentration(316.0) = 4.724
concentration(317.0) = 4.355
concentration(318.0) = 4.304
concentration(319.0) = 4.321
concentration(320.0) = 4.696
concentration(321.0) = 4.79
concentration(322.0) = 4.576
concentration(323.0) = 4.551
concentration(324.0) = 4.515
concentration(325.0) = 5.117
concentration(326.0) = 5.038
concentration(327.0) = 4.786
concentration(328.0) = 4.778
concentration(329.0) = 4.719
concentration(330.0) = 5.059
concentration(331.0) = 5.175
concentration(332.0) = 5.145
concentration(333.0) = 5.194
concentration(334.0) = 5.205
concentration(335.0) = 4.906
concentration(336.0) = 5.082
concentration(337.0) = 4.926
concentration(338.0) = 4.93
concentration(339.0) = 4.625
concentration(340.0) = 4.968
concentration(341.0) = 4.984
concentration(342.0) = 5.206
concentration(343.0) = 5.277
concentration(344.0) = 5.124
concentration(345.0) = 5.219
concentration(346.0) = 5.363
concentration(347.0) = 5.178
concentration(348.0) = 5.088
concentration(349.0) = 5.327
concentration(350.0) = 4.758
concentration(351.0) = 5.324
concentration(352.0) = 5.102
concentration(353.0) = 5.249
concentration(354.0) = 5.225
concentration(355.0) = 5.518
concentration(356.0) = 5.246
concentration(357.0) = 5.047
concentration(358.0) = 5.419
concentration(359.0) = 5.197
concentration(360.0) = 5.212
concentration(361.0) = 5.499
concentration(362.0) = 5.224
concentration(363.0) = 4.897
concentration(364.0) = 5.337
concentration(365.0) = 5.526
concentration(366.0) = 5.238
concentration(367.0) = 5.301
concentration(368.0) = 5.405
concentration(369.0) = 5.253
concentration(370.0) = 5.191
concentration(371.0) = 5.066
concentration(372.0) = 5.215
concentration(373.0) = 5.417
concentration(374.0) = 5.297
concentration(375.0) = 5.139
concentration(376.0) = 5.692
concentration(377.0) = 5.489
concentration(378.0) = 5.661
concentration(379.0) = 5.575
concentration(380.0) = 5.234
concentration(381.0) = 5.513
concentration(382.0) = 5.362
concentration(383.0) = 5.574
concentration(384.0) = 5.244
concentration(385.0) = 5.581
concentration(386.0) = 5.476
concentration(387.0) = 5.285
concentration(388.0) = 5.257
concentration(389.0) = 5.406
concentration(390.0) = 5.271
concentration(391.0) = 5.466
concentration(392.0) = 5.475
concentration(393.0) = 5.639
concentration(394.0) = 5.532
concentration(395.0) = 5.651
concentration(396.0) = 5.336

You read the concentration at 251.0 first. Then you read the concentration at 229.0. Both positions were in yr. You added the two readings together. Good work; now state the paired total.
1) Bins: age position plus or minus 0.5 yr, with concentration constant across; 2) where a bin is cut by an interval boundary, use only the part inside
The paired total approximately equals 9.0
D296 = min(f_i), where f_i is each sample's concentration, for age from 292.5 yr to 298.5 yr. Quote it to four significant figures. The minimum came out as 4.522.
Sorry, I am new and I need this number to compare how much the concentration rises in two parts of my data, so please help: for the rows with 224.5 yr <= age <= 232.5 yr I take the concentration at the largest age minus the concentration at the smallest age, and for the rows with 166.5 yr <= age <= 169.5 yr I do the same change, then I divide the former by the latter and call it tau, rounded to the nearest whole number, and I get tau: 7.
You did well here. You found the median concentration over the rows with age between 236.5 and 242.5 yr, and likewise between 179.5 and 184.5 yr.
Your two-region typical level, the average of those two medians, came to 4.28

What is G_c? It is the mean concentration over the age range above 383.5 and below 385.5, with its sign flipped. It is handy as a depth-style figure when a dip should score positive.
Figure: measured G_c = -5.4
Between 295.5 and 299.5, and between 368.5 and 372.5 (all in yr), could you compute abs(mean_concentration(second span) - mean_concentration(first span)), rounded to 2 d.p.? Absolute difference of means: 0.56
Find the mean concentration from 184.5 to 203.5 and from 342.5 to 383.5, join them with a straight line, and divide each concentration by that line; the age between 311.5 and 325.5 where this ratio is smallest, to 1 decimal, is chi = 318.0 yr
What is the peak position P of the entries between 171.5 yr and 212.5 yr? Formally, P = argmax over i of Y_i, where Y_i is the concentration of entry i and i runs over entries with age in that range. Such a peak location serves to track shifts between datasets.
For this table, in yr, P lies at 206.0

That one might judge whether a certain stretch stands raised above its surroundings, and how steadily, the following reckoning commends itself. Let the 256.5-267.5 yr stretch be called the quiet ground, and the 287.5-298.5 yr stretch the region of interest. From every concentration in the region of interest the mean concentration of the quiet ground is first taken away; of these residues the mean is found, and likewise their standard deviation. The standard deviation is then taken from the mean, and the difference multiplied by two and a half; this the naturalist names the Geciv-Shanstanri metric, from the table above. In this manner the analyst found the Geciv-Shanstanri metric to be 0.2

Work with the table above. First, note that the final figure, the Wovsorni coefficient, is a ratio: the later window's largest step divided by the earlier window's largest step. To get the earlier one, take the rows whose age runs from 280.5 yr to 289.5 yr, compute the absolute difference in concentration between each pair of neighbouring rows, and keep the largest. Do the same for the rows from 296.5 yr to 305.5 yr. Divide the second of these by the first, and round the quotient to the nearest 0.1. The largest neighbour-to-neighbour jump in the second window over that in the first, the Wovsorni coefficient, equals 1.0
